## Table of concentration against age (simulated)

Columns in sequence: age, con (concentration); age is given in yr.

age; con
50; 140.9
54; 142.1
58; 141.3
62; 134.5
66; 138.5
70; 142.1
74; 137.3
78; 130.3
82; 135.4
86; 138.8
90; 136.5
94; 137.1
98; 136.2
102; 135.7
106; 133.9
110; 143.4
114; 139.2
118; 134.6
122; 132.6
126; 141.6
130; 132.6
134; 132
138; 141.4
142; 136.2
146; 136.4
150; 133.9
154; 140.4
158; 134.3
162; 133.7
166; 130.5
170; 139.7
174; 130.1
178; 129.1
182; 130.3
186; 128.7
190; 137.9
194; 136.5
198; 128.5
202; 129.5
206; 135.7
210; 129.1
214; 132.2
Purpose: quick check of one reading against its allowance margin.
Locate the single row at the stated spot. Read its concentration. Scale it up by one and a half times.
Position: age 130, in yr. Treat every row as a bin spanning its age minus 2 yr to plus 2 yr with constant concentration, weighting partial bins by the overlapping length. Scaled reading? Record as 199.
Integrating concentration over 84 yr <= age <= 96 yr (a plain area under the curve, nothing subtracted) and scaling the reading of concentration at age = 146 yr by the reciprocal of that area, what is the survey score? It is 0.0827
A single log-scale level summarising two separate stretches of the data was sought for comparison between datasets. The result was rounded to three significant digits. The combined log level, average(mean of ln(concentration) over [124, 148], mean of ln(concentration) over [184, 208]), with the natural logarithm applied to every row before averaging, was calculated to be 4.90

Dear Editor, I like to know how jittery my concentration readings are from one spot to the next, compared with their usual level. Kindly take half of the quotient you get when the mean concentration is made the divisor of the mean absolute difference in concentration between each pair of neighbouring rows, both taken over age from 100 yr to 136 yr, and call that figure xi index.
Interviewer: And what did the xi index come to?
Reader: 0.019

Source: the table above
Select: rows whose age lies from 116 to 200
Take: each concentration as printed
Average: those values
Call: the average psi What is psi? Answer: 134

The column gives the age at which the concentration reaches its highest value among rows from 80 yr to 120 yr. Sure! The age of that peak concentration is 110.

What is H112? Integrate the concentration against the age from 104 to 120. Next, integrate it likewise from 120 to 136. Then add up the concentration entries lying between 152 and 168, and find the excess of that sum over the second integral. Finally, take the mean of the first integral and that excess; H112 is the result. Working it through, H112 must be 294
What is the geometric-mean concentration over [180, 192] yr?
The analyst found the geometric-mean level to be 132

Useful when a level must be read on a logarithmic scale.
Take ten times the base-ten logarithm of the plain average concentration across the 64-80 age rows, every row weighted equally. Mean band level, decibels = 21.4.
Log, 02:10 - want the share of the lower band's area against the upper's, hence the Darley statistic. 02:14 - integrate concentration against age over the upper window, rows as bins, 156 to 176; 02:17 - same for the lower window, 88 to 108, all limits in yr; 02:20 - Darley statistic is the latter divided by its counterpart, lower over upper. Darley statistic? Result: 1.017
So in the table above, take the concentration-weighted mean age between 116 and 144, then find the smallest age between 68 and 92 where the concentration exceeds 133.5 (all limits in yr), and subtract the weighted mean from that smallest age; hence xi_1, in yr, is -60.1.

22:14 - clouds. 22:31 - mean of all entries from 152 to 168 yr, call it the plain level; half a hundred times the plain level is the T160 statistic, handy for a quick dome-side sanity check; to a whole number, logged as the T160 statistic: 6736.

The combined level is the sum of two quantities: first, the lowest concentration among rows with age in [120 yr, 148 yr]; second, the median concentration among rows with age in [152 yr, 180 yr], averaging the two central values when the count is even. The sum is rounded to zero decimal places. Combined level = 266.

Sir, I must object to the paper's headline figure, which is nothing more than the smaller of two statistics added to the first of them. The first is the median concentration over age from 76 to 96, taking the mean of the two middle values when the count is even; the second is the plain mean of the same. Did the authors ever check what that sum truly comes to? 272.1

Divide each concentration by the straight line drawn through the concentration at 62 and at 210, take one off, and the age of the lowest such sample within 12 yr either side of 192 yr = 186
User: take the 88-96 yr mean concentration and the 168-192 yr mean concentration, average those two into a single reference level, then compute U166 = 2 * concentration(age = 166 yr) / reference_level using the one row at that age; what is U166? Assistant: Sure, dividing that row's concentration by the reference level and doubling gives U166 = 1.94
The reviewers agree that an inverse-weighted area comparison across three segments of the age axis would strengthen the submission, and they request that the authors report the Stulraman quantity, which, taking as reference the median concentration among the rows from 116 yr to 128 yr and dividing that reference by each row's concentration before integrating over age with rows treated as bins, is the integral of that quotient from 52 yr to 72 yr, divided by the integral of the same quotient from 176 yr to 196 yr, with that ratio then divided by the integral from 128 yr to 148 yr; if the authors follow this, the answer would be 0.0478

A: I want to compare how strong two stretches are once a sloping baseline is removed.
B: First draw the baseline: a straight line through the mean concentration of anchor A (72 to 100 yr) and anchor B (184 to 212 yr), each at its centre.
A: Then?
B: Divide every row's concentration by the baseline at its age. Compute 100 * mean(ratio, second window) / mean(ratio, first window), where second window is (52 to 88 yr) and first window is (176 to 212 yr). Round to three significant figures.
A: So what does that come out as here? 102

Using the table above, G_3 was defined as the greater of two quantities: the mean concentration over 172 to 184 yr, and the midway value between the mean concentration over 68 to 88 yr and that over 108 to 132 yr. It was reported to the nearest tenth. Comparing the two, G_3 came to 137.1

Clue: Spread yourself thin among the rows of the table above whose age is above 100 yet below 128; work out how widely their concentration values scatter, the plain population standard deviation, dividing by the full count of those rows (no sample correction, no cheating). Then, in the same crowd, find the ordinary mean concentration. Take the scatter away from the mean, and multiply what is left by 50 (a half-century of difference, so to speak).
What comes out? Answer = 6673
